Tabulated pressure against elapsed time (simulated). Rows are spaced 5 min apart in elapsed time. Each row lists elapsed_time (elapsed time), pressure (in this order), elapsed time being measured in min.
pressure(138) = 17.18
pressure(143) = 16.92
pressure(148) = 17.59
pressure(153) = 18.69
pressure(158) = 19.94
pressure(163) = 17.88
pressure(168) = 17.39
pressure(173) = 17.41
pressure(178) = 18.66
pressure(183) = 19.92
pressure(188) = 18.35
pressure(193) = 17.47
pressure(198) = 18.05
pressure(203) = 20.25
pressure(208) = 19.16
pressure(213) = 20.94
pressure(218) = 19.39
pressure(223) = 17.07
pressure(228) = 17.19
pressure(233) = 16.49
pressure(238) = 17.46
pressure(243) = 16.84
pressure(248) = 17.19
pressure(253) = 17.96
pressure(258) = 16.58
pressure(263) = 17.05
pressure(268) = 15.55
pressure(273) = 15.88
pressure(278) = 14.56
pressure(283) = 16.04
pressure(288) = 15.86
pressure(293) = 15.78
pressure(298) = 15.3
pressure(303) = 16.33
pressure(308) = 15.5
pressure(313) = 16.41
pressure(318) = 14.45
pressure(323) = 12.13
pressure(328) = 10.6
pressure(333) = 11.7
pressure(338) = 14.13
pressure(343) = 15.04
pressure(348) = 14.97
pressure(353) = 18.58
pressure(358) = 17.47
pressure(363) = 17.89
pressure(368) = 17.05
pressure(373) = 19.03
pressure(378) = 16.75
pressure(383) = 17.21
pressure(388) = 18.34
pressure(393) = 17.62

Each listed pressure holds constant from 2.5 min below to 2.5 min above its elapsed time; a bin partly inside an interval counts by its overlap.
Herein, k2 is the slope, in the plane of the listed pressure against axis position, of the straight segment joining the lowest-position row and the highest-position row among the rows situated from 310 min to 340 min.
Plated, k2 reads -0.09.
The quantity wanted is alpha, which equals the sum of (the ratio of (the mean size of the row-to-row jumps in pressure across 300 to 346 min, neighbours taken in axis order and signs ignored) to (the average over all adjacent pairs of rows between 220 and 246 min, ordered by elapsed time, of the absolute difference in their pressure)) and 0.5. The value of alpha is 3.0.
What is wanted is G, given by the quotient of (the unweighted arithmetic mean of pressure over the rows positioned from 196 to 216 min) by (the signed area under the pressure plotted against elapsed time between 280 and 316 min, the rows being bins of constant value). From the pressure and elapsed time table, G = 0.03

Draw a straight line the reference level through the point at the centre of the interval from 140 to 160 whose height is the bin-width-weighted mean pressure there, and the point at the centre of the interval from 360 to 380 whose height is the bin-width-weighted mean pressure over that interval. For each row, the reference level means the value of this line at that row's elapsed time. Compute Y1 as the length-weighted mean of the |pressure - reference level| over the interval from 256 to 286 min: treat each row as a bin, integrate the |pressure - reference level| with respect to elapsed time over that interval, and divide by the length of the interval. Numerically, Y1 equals 2.0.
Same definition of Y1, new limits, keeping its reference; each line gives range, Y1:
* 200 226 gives 1.6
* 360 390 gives 0.7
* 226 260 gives 0.9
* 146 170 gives 0.8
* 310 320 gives 2.3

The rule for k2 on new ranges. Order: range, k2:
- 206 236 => -0.11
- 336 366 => 0.15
